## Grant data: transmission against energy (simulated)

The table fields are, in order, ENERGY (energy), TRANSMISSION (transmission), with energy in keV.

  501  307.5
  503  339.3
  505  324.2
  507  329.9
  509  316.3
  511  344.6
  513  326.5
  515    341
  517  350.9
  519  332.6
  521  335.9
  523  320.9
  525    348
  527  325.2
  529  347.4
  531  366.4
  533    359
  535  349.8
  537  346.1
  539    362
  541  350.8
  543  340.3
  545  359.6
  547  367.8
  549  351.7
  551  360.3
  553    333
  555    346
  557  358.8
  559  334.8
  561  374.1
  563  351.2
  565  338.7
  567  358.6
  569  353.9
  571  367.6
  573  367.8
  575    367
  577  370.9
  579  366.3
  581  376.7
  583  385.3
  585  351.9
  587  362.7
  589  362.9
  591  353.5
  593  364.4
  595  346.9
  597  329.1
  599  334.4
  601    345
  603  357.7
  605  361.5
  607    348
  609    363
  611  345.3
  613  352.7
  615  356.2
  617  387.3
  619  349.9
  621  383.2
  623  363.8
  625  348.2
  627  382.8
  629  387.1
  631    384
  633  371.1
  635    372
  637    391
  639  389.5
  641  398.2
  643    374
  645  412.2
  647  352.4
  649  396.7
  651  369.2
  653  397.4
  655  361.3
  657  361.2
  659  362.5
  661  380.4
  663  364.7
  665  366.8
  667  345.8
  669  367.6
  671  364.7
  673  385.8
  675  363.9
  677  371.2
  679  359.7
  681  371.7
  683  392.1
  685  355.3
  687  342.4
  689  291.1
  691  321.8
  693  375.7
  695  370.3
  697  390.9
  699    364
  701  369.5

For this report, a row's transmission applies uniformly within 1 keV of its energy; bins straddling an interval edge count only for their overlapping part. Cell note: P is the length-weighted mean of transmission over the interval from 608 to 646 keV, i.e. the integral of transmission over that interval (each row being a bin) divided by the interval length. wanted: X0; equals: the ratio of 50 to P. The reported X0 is 0.134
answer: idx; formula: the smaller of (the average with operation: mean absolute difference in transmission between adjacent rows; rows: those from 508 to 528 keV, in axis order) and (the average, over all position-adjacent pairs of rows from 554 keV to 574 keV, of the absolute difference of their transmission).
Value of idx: 17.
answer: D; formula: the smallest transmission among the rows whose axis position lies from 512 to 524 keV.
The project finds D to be 320.9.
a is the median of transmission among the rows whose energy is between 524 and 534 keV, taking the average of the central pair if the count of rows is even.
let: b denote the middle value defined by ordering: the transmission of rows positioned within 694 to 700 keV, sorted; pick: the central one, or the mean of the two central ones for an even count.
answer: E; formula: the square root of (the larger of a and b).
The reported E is 19.2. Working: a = 348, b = 370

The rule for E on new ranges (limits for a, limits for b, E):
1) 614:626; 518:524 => 19.0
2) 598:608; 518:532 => 18.7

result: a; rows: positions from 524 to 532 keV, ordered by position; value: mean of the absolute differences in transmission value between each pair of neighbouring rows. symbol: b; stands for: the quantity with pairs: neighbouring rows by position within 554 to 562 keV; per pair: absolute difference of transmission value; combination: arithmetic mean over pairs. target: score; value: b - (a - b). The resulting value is 29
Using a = 21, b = 25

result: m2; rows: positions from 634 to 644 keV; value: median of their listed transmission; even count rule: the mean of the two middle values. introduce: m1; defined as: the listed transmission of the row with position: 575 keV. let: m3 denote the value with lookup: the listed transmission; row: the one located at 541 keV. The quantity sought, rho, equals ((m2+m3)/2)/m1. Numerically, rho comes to 1.01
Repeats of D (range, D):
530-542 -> 346.1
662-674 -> 345.8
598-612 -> 334.4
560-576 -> 338.7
